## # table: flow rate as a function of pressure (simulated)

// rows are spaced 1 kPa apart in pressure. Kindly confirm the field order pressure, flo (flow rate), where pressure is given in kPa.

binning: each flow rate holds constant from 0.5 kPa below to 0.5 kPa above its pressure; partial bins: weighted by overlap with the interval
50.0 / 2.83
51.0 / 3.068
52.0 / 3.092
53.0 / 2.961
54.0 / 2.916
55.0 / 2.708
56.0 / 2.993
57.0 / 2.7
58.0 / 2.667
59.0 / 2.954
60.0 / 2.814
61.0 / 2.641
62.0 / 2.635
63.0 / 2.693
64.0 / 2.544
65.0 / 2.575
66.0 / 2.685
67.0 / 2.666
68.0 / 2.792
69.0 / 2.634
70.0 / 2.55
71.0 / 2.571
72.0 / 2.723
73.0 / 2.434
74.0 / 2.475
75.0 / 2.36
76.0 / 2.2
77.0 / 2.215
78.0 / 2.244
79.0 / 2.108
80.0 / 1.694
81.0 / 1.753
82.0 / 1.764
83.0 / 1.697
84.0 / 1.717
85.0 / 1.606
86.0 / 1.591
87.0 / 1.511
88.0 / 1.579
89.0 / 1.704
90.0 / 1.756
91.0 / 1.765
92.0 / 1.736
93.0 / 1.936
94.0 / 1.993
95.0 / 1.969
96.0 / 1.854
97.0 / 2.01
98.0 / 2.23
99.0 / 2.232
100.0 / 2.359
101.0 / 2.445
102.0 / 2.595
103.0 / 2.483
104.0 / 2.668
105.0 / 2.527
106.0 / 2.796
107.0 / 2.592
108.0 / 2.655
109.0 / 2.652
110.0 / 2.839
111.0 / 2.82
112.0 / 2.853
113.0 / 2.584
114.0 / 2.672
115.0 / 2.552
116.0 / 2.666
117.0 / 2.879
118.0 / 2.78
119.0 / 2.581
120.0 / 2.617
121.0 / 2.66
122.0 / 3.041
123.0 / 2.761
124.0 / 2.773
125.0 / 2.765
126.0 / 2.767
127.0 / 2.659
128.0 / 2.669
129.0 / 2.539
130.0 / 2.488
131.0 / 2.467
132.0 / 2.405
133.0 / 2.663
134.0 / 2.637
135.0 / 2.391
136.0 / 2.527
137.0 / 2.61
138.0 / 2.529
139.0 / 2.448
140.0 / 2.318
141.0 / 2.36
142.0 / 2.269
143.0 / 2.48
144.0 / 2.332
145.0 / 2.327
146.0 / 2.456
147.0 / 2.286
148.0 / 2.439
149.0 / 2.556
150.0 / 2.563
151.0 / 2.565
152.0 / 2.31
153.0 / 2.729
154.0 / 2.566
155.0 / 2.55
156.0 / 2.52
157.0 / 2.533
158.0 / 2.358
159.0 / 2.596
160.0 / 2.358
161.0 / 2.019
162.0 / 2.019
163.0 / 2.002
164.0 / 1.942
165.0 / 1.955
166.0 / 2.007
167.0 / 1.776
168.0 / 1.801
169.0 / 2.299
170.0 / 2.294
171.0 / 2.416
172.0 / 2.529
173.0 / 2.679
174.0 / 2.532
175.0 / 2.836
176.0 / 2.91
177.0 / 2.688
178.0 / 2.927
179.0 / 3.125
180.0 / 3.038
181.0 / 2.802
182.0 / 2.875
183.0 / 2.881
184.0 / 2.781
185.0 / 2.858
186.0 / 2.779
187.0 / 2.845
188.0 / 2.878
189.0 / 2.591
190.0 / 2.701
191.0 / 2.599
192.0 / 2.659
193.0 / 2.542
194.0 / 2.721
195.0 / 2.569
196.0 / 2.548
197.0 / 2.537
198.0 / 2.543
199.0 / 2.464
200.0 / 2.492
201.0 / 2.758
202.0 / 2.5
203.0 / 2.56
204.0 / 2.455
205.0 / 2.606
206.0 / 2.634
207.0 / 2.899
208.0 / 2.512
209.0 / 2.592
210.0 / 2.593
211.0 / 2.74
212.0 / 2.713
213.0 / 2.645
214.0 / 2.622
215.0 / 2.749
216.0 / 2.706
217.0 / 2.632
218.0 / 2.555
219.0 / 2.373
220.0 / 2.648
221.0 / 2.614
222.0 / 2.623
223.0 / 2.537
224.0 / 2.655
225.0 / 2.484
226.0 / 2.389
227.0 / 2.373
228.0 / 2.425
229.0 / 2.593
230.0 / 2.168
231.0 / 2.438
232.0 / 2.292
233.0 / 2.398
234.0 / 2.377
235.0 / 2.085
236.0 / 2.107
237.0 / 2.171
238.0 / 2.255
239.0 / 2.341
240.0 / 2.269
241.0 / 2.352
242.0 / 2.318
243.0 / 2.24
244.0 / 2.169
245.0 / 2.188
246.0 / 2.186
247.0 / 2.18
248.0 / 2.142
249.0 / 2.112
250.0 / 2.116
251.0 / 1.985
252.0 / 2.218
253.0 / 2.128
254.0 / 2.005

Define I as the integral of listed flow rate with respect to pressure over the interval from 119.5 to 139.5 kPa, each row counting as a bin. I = 52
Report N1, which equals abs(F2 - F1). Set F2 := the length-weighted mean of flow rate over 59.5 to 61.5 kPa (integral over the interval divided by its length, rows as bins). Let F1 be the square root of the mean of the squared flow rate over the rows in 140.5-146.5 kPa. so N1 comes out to 0.36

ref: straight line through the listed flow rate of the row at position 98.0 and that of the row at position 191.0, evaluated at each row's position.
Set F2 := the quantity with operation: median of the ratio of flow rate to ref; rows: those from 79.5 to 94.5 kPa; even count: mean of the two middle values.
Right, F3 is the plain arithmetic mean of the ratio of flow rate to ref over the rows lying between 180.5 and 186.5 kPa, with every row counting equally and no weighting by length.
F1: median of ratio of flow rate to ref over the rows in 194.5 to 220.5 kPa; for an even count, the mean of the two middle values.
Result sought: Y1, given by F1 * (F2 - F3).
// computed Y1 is -0.31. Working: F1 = 0.97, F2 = 0.79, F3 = 1.10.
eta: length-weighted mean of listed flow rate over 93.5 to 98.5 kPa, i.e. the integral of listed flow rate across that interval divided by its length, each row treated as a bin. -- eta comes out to 2.01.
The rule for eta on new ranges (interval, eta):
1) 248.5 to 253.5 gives 2.11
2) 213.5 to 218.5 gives 2.65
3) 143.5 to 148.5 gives 2.37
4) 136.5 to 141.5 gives 2.45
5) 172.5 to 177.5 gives 2.73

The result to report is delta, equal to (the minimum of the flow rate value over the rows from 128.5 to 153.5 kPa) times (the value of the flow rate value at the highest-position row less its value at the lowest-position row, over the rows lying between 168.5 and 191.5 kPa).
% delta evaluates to 0.7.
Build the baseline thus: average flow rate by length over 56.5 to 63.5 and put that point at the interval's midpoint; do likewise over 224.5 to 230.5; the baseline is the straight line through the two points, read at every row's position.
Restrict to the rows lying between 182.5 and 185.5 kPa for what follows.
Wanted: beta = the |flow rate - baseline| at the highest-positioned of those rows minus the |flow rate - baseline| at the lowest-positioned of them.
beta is -0.02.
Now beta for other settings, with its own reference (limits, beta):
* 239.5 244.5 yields 0.09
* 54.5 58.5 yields 0.04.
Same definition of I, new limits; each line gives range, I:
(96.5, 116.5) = 51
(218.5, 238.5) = 48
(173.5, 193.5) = 56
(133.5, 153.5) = 49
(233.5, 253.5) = 44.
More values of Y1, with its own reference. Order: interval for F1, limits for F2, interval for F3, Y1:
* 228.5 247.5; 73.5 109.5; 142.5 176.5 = -0.01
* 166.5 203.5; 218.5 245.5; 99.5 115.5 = -0.31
